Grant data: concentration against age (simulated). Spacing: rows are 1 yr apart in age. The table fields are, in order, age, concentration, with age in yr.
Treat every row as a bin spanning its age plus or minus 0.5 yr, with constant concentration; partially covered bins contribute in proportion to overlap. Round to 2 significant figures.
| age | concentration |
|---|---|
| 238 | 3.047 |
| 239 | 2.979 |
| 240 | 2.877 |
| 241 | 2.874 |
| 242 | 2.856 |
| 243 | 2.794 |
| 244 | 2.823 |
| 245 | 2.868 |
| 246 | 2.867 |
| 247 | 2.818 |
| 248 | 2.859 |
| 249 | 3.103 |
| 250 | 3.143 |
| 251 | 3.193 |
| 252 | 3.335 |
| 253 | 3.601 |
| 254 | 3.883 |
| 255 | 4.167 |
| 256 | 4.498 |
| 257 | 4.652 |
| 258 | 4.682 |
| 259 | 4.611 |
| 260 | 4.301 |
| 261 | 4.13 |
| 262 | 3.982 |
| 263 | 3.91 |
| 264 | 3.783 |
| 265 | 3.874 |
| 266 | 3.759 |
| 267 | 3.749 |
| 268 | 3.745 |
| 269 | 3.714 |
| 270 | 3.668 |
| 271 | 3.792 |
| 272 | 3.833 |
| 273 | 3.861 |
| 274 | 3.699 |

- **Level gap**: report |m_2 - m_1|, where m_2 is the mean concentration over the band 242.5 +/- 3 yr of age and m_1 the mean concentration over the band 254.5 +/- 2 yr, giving 1.2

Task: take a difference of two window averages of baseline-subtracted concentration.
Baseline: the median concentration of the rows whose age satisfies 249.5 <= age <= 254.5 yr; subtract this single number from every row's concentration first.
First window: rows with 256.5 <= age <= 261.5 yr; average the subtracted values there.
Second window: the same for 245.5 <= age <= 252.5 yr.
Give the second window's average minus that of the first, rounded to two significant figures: -1.4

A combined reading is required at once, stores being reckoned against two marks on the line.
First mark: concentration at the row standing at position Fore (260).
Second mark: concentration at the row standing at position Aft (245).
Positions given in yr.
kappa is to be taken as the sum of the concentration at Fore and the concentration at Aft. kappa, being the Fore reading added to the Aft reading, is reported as 7.2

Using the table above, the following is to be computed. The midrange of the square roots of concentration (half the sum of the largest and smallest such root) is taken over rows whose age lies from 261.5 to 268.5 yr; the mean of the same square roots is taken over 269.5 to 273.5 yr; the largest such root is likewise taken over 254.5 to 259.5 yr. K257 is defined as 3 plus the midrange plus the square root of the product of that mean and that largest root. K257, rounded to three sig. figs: 7.02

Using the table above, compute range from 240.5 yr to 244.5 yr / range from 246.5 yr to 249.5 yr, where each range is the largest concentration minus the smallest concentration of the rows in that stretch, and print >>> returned 0.3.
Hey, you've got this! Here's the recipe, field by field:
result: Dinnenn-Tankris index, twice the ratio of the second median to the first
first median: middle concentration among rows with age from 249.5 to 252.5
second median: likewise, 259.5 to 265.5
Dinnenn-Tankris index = 2.5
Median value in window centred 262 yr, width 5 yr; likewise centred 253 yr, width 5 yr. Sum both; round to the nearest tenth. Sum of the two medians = 7.6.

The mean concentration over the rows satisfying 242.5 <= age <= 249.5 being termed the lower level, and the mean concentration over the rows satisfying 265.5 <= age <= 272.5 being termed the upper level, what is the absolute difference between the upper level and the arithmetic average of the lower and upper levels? 0.4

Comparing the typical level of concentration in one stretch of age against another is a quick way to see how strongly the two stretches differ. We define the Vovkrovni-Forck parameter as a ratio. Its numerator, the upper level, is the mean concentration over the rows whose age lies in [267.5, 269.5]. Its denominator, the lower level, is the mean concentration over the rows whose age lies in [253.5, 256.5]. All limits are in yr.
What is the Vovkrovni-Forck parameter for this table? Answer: 0.89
